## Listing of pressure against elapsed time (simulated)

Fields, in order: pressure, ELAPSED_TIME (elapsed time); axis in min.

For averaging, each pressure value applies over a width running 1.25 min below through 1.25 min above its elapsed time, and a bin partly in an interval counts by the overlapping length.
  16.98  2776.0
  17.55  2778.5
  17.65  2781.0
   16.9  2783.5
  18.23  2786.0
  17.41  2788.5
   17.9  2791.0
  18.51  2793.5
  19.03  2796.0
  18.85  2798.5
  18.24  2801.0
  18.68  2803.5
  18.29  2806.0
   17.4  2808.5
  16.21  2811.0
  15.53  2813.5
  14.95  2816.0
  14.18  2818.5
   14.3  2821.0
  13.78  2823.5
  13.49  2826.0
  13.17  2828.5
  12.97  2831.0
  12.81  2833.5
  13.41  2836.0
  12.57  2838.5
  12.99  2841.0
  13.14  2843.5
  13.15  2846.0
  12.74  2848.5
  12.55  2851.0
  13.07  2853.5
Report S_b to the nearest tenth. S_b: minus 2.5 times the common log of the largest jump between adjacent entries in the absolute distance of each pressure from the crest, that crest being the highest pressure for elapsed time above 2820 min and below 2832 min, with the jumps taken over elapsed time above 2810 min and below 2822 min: 0.4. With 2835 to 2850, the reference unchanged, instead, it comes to 0.2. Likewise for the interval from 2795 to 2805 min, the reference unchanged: 0.5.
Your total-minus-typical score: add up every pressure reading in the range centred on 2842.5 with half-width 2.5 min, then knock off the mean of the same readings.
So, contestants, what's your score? 13.1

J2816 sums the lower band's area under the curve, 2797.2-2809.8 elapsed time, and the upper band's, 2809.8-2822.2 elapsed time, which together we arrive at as 417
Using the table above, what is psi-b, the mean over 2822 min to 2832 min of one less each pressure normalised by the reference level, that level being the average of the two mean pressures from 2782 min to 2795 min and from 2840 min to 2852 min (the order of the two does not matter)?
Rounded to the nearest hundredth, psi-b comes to 0.13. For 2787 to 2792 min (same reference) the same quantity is -0.15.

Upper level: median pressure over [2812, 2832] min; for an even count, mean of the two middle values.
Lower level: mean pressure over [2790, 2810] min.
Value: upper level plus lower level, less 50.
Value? -17.7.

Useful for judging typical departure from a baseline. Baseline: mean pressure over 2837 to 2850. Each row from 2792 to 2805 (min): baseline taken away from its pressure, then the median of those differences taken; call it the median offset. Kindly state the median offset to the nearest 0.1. 5.8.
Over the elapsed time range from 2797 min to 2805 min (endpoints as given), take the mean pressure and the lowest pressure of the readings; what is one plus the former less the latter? 1.4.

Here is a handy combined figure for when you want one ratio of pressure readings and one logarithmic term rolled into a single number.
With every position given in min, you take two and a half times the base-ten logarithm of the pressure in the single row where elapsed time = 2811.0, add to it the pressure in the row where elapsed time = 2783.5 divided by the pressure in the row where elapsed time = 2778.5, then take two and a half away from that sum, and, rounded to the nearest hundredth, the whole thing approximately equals 1.49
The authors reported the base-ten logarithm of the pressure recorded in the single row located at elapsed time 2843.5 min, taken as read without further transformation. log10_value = 1.12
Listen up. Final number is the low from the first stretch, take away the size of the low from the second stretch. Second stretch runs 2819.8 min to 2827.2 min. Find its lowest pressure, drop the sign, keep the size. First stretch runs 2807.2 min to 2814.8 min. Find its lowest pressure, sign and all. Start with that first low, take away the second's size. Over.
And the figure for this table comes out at 2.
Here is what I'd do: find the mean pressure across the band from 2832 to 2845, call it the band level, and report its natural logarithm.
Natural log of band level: 2.56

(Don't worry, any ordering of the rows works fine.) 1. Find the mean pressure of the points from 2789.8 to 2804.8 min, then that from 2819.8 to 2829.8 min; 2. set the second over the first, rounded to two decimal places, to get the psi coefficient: 0.74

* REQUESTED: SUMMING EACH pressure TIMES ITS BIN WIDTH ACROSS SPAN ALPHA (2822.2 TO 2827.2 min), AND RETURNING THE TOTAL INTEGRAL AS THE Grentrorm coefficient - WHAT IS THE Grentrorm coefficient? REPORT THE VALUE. 68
